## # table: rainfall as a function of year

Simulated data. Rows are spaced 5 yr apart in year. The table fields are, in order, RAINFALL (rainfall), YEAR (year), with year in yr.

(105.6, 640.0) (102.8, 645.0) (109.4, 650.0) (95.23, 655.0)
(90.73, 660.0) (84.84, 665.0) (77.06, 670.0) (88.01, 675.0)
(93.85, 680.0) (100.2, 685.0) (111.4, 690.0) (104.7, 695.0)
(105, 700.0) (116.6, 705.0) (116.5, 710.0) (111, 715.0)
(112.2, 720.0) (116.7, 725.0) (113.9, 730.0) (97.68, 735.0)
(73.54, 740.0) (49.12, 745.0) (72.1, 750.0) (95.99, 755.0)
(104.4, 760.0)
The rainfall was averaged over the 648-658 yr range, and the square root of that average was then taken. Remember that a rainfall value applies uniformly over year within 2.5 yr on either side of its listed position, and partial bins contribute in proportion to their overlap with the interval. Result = 10.1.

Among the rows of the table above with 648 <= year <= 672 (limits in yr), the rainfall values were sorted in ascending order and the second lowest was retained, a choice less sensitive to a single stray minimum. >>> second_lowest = 84.84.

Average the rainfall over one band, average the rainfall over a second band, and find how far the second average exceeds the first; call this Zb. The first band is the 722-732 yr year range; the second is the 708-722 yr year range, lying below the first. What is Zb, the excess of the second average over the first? -2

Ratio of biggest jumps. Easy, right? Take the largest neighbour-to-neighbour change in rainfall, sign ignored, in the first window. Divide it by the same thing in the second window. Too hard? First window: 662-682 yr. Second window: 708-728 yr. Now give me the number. 2.0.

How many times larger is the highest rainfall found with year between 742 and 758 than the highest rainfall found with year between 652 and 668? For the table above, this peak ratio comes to 1.01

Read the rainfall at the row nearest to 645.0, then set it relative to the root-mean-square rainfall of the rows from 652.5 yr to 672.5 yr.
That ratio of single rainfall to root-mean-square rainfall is 1.2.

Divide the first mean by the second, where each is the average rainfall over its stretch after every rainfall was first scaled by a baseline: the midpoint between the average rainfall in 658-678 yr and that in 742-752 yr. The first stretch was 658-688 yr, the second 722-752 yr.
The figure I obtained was 1.02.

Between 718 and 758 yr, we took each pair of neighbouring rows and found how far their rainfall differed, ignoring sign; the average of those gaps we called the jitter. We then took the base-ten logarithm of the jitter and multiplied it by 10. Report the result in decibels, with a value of 12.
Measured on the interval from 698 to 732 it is 6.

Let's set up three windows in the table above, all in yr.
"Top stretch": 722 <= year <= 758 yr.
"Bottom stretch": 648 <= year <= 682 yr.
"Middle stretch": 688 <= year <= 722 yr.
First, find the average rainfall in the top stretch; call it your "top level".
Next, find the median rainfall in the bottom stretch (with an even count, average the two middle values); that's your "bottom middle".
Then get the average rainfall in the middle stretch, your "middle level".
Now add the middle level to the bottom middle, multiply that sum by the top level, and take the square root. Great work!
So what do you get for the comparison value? 134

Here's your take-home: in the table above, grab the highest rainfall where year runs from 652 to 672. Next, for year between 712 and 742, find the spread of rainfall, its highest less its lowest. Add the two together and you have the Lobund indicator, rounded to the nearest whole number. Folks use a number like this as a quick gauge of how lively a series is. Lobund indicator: 138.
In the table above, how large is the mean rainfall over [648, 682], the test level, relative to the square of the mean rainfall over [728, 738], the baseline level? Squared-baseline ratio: 0.008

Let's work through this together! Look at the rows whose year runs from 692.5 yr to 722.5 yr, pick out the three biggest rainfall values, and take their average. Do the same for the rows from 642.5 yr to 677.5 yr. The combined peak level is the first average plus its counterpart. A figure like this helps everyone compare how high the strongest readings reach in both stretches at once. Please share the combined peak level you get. 218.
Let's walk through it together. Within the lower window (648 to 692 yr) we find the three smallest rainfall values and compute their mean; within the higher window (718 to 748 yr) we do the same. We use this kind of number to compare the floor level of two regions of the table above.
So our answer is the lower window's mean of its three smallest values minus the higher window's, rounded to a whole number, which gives 10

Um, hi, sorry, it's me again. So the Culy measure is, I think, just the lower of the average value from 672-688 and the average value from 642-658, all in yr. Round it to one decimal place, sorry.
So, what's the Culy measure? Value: 94.0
